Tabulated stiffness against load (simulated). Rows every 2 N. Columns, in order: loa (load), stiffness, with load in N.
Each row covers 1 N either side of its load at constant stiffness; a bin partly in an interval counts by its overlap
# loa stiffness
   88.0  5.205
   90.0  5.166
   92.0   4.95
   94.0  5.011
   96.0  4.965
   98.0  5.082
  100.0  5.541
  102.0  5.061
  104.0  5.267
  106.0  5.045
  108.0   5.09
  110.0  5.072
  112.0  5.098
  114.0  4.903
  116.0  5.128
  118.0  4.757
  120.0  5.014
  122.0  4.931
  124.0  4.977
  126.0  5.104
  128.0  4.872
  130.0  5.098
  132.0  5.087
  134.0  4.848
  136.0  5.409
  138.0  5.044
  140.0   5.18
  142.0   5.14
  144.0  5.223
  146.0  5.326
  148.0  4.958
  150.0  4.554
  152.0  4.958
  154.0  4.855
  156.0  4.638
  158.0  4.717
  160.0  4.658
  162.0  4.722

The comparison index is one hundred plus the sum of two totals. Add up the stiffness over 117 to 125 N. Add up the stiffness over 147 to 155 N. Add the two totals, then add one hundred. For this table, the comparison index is 139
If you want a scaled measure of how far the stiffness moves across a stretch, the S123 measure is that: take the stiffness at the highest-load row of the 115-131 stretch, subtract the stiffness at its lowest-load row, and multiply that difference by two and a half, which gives -0.1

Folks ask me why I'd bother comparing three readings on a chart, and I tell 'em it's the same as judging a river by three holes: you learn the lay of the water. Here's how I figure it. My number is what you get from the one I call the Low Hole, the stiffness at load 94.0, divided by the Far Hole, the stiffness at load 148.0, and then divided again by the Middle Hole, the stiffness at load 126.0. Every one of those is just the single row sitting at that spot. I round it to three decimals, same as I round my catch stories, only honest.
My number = 0.198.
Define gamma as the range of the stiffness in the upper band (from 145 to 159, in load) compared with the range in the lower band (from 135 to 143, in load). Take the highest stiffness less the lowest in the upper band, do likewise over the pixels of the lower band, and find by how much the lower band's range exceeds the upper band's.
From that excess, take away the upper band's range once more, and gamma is -1.18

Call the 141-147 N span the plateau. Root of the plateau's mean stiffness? 2.287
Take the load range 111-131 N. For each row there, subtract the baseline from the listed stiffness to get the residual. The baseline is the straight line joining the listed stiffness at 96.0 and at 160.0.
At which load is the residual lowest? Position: 118.0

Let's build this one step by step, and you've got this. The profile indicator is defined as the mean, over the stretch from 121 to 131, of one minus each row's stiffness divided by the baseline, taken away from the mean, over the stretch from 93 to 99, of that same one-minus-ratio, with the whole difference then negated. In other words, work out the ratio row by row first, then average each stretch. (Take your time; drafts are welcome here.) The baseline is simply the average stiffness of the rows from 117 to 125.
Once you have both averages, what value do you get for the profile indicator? 0.00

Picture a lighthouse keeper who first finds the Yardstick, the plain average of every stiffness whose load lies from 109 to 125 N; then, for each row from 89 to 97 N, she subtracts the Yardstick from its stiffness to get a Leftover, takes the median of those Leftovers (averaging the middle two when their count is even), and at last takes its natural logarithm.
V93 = -5.8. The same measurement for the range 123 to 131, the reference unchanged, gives -2.9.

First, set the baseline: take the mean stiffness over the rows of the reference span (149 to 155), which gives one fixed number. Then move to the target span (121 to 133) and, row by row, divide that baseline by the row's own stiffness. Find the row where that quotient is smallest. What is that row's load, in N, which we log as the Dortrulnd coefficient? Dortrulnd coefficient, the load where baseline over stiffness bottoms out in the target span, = 126.0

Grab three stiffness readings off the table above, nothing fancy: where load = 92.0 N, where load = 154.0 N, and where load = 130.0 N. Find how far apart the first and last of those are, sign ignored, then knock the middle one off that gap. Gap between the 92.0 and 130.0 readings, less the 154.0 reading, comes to -4.7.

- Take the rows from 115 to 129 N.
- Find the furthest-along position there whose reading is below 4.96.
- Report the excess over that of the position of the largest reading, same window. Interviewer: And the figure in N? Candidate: -12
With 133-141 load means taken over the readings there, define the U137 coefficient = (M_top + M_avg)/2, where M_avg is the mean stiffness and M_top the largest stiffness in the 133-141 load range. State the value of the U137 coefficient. 5.26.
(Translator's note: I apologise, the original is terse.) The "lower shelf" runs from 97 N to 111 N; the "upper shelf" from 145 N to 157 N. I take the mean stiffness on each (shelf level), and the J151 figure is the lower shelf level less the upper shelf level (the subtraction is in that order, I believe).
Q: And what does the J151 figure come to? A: 0.28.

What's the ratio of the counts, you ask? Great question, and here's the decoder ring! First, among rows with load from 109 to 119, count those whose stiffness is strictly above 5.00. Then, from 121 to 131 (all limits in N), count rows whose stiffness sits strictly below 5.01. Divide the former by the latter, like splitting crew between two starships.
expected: 1.0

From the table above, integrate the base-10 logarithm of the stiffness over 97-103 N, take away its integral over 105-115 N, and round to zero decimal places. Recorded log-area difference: -3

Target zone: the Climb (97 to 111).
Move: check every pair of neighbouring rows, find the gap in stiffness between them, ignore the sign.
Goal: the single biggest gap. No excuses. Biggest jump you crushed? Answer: 0.48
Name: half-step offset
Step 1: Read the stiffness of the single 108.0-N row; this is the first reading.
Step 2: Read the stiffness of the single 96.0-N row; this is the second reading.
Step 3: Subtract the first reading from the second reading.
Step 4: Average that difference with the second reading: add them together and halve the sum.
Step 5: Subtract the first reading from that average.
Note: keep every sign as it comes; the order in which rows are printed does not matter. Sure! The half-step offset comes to -2.67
